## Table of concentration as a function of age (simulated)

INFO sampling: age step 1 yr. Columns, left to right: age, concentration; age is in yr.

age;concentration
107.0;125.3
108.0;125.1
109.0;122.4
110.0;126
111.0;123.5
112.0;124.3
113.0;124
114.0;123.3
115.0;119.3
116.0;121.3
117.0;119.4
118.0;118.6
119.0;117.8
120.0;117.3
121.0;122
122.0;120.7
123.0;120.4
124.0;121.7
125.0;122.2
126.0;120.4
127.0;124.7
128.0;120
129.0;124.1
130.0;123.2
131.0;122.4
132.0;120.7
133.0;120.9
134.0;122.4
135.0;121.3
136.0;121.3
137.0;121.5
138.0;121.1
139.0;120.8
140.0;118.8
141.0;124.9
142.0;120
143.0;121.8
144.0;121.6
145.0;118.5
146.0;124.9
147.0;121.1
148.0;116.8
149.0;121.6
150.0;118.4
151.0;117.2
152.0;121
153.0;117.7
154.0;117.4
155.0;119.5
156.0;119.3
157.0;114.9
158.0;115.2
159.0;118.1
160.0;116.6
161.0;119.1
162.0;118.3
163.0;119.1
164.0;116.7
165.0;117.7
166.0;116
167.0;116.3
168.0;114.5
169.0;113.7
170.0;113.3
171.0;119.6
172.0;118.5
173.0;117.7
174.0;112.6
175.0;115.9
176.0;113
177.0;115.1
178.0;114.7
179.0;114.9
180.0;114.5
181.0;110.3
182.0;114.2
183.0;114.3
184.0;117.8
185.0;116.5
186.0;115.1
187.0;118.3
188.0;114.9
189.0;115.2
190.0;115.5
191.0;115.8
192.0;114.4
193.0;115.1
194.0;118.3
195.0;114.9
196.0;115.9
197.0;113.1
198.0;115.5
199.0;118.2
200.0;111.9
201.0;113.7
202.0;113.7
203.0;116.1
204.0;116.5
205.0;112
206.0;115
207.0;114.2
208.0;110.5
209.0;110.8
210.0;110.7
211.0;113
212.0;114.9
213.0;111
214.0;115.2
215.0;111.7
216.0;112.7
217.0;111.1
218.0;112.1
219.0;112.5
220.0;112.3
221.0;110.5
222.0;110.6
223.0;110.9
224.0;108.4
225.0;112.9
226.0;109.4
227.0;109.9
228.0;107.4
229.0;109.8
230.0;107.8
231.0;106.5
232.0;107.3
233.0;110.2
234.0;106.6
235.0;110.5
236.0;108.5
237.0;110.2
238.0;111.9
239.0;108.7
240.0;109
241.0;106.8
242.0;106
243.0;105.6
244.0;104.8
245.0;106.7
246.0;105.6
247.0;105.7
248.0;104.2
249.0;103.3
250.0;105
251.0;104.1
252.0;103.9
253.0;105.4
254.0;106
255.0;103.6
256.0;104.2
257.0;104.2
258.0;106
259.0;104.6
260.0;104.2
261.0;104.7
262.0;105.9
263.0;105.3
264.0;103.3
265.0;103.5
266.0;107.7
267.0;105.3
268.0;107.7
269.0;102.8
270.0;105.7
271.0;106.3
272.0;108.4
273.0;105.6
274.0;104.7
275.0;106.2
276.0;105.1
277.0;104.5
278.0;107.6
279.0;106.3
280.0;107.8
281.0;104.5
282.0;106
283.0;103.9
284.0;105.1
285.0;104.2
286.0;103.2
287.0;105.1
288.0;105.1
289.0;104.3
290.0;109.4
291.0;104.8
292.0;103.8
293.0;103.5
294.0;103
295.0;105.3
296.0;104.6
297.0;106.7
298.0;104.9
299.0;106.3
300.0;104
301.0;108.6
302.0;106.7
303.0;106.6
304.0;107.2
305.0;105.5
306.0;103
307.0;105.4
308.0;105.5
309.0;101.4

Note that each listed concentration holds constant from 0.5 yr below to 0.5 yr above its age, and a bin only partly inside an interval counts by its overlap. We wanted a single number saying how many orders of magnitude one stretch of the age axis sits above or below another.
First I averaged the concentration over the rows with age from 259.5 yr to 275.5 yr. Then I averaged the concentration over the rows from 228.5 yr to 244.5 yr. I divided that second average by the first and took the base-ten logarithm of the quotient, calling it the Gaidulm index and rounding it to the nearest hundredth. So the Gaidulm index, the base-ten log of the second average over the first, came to 0.01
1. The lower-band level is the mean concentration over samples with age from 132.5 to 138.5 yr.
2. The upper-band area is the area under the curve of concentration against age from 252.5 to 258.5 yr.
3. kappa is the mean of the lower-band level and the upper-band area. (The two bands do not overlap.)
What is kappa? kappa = 375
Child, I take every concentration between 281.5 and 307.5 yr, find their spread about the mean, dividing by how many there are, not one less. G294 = 1.6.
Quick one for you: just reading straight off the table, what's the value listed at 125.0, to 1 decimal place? 122.2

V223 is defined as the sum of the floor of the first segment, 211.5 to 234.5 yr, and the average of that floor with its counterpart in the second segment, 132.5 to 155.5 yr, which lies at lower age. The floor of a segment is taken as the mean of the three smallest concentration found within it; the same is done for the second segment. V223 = 219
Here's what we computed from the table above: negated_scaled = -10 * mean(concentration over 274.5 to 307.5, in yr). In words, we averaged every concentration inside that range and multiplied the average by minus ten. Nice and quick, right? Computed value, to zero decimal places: -1054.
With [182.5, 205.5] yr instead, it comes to -1153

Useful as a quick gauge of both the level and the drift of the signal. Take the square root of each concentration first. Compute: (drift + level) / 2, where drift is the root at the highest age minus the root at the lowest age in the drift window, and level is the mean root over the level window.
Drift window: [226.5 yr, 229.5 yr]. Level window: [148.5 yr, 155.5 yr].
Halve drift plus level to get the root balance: 5.45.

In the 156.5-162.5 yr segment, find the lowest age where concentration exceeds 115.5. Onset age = 159.0 yr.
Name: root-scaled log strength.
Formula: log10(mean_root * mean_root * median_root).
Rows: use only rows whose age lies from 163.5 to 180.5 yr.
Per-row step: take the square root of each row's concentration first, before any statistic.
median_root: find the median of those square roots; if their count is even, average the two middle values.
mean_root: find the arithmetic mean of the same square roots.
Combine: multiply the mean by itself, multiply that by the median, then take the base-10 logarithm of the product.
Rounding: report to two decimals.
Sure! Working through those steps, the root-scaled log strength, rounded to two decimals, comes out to 3.09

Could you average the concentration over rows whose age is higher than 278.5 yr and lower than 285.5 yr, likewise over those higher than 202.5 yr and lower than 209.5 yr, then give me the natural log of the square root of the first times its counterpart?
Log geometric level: 4.70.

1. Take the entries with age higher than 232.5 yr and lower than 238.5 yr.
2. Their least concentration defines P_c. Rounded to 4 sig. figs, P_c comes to 106.6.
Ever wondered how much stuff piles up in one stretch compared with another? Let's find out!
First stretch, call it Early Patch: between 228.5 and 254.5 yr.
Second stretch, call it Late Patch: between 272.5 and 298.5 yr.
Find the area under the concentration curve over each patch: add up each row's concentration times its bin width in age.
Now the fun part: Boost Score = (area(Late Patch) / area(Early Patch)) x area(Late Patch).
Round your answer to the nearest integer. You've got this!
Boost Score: 2691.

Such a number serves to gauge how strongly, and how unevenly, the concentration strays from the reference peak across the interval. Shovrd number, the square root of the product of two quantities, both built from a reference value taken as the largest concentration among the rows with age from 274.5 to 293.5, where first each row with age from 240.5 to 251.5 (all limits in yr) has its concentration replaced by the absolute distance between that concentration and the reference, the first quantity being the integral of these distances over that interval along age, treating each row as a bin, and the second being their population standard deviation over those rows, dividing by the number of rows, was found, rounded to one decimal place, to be 6.9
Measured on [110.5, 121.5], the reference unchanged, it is 17.8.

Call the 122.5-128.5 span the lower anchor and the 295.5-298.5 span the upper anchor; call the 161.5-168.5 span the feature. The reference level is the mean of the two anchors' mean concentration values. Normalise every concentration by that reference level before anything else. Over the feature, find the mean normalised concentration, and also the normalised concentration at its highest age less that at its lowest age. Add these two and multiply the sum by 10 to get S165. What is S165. 10.0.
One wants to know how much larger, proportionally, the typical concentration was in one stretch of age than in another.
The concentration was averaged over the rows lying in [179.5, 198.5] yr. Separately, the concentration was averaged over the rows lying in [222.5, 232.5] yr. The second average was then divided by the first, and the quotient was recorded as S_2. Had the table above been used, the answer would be 0.95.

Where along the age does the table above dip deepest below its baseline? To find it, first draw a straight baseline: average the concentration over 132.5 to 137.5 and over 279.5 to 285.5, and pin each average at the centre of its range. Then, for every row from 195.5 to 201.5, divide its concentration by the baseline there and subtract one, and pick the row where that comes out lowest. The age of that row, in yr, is 200.0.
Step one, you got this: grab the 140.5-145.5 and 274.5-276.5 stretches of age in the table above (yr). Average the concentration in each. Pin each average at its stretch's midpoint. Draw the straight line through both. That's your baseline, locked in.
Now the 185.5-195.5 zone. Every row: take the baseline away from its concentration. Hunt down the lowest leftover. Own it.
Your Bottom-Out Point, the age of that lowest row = 186.0 yr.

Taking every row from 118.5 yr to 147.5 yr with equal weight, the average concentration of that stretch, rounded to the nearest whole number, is 121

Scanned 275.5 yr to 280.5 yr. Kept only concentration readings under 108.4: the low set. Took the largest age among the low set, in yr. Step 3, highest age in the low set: 280.0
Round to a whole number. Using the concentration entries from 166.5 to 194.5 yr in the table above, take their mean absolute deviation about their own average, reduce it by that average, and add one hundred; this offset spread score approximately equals -14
